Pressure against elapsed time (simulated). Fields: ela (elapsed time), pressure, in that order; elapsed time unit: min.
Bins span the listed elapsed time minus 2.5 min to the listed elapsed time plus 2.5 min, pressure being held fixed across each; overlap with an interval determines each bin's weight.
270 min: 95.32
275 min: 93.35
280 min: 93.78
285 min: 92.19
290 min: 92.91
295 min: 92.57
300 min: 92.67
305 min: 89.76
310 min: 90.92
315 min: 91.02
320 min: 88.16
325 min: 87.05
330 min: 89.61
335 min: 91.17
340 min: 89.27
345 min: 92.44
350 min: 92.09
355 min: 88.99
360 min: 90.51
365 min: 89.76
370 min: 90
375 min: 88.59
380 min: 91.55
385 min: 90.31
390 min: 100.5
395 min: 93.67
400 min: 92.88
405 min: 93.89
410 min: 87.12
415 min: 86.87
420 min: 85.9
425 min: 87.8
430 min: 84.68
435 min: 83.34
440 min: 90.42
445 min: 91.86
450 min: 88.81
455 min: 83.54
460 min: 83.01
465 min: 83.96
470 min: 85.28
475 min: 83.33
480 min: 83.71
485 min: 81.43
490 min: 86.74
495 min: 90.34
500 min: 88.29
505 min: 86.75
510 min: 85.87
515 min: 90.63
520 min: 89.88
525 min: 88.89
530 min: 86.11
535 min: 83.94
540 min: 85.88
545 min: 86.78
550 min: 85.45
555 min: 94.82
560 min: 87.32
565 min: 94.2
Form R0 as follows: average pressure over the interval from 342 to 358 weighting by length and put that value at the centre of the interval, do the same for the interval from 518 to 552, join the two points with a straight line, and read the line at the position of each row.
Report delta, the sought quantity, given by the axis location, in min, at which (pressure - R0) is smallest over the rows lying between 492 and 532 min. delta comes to 510 min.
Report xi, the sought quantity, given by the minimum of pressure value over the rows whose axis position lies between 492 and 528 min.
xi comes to 85.87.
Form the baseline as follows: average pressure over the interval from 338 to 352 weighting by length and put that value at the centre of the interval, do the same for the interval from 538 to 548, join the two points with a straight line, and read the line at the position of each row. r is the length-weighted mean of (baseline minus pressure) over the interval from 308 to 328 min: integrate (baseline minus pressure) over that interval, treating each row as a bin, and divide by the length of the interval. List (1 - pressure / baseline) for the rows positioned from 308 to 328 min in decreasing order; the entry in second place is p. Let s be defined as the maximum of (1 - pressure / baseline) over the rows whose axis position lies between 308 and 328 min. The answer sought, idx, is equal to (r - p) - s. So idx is 2.6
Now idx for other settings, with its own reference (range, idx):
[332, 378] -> 0.7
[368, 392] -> -1.7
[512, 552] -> -0.7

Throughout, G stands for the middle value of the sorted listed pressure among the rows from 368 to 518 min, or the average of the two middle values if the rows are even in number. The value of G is 87.5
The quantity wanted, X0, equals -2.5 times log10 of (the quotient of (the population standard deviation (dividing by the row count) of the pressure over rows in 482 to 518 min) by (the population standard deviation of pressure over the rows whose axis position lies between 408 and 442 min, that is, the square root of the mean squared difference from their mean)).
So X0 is -0.3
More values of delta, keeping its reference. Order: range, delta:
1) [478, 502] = 485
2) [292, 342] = 325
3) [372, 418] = 415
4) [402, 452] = 435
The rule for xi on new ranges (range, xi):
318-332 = 87.05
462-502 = 81.43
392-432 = 84.68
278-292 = 92.19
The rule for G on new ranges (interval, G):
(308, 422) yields 90.3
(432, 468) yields 84.0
